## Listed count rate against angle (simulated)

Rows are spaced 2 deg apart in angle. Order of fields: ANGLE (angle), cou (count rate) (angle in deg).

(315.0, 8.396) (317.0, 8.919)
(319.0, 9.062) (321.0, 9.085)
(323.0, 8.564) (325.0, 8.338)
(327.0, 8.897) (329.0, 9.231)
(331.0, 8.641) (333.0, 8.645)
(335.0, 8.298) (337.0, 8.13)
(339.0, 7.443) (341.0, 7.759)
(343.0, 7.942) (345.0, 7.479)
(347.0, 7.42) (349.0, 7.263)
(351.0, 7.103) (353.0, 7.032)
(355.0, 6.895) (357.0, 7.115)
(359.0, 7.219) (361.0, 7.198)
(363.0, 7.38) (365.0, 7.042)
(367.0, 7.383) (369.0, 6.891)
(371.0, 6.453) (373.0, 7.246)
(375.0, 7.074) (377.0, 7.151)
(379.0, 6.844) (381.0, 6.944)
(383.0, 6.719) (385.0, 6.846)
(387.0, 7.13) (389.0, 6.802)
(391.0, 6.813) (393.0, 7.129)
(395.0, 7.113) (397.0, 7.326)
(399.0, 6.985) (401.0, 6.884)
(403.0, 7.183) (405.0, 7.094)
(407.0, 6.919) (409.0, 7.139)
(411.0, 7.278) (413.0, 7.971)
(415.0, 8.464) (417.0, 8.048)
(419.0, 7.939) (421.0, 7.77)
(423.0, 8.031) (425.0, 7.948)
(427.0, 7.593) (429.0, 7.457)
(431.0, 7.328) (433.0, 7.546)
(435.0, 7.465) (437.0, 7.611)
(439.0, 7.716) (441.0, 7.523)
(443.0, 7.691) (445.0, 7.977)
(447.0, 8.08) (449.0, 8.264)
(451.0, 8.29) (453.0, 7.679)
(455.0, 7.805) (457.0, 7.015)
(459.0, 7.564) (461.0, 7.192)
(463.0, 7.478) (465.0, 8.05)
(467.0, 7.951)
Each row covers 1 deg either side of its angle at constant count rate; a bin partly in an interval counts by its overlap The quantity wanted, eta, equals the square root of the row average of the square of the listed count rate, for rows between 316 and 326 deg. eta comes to 8.8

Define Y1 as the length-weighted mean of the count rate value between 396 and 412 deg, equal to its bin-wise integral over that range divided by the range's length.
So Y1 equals 7.10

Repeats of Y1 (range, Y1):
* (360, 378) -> 7.09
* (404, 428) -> 7.68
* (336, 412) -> 7.15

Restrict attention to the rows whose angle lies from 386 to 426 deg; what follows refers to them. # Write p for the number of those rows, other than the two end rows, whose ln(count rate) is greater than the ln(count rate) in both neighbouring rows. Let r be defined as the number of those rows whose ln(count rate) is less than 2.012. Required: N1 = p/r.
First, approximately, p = 5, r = 13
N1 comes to 0.38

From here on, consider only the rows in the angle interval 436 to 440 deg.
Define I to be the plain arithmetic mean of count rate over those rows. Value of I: 7.7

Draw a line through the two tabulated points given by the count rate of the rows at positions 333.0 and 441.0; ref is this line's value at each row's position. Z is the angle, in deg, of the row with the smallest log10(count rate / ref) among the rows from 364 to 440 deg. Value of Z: 371.0 deg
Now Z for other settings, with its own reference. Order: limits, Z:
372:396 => 383.0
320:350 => 349.0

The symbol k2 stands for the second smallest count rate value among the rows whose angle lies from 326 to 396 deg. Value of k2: 6.719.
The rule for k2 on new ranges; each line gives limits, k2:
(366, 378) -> 6.891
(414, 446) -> 7.457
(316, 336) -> 8.338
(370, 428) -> 6.719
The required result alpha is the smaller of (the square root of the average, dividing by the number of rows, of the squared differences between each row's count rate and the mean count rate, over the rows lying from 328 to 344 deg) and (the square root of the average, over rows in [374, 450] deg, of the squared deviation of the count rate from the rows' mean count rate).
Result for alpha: 0.46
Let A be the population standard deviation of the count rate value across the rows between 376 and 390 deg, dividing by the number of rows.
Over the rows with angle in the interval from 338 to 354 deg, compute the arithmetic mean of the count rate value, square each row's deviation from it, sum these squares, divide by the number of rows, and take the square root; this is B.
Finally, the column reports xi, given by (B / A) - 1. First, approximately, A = 0.153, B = 0.29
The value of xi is 0.9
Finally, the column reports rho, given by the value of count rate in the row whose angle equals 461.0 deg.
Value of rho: 7.192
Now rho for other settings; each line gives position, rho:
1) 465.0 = 8.05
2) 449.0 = 8.264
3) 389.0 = 6.802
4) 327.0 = 8.897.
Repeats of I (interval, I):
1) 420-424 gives 7.9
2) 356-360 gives 7.2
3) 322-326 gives 8.5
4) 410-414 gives 7.6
